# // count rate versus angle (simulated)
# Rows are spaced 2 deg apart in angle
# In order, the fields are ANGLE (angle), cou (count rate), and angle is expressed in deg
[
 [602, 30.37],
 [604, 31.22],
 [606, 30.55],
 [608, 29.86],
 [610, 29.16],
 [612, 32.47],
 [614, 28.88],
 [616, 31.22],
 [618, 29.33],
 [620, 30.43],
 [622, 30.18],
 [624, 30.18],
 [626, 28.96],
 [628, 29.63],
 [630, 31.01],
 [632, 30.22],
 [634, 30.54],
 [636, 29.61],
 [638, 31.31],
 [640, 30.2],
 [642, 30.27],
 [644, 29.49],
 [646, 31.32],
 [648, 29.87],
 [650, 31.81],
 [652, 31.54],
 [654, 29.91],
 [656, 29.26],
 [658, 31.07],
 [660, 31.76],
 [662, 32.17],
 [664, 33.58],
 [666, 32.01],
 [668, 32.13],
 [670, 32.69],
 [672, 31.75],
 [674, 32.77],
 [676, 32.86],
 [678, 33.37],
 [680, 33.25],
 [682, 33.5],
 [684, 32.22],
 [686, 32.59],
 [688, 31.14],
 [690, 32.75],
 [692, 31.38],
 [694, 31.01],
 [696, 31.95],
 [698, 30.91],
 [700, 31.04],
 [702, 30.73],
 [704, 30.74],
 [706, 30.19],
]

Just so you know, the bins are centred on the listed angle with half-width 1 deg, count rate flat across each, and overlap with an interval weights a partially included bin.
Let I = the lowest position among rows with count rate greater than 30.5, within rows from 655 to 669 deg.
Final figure 658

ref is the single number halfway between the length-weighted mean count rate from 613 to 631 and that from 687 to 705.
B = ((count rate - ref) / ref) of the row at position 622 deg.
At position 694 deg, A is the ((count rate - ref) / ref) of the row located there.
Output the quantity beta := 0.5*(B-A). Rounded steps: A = 0.012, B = -0.01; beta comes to -0.01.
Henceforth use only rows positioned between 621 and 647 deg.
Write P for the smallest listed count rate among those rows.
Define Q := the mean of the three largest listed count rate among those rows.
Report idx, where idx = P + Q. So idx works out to 60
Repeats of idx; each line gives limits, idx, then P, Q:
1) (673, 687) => 66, 32.22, 33.4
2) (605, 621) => 60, 28.88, 31.4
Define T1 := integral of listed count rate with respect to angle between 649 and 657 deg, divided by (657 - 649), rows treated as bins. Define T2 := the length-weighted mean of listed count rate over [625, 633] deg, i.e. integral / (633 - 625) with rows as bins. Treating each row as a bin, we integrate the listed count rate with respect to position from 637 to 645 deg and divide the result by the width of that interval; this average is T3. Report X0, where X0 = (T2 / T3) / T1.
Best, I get 0.0323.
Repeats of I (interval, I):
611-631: 612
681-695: 682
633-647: 634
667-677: 668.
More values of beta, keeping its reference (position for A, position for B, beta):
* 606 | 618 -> -0.02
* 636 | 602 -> 0.01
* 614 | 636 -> 0.01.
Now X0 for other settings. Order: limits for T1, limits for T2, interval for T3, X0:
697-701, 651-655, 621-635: 0.0330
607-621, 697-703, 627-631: 0.0337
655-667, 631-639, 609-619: 0.0318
